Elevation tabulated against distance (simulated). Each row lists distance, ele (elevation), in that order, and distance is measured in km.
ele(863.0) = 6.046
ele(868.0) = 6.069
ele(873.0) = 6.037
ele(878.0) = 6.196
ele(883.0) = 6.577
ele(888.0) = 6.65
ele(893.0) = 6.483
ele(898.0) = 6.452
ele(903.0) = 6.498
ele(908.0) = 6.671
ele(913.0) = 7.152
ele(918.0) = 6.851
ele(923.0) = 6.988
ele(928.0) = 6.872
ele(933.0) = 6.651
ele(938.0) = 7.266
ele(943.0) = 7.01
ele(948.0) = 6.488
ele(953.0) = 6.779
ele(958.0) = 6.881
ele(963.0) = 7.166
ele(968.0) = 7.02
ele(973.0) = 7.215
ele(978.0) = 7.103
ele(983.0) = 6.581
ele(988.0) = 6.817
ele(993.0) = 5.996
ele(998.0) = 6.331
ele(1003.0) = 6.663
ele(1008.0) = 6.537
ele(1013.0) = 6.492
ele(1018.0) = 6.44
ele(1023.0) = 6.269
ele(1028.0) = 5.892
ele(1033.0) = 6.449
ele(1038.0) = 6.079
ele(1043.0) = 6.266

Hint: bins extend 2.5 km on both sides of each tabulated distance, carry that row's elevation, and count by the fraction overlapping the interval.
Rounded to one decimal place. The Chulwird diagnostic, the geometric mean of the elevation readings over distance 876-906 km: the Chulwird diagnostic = 6.5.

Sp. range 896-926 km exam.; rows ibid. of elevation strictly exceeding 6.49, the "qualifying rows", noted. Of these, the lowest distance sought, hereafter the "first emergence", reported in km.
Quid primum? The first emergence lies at 903.0 km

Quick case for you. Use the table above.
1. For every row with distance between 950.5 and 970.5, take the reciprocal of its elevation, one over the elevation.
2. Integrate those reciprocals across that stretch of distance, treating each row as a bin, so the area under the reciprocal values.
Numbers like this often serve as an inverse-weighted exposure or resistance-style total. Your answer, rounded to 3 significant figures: 2.87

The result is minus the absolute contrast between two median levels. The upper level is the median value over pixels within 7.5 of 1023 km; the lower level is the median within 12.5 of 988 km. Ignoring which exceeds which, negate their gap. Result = -0.3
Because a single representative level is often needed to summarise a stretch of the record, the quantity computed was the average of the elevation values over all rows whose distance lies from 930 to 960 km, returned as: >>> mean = 6.8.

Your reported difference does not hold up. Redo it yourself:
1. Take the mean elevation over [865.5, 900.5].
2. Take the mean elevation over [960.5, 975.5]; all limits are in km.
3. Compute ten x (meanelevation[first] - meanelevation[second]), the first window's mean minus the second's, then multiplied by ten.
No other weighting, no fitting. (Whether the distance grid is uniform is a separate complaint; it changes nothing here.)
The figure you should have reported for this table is -8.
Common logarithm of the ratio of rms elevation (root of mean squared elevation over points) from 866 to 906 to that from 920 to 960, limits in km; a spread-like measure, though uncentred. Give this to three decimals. -0.033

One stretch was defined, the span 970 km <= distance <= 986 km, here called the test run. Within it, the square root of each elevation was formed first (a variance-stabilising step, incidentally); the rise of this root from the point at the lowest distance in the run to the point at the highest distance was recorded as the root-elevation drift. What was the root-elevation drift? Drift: -0.12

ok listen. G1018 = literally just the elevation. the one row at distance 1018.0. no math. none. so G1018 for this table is 6.44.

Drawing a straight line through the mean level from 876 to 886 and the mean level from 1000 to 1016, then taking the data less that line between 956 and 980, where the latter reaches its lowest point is 958.0 km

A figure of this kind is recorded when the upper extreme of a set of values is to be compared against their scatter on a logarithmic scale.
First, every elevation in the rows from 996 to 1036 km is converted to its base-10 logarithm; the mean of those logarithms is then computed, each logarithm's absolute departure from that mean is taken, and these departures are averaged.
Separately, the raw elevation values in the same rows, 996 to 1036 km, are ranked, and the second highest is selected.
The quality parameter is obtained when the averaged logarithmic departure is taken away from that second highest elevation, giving 6.5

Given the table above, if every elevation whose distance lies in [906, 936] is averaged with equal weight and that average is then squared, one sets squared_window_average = 47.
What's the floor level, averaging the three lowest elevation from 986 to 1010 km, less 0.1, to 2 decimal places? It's 6.19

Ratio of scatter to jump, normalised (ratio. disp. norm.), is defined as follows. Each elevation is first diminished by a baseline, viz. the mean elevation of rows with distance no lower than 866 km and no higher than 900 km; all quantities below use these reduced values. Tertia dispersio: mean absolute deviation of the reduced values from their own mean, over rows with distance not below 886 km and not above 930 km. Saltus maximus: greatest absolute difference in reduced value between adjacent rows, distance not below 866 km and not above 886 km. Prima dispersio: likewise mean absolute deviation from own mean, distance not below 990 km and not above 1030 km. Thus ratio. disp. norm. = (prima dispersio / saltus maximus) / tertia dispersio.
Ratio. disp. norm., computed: 2.6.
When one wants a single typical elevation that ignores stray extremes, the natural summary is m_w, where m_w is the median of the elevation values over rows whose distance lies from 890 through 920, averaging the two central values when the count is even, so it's 6.6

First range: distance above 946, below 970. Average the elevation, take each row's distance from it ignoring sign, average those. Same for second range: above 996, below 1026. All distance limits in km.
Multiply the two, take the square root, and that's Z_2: 0.142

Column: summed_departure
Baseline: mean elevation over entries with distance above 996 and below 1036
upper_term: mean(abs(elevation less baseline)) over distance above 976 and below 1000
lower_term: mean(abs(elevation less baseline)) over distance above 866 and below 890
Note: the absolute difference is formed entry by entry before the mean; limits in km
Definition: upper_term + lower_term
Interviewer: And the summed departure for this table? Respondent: 0.62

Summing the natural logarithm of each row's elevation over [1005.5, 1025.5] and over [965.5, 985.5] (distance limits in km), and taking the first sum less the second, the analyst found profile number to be -0.32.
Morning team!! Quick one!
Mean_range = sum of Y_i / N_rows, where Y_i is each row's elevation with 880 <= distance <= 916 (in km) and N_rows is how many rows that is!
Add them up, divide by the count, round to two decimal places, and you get 6.64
